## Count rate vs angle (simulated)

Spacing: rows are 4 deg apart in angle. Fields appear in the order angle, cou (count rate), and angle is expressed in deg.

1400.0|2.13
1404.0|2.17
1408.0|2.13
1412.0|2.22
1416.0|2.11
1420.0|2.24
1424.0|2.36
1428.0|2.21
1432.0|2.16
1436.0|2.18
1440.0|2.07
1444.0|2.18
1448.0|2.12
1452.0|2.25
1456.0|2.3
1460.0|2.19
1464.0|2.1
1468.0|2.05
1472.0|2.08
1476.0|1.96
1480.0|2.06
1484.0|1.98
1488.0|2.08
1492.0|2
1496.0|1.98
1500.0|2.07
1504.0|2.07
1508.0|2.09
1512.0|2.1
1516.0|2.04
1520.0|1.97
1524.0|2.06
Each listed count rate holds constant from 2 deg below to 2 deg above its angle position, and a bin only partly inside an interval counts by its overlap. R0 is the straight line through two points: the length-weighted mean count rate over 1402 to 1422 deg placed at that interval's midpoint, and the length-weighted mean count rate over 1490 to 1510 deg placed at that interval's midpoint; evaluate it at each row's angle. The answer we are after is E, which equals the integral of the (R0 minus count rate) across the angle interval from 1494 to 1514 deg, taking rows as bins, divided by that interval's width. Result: -0.03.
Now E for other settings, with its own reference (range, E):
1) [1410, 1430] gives -0.07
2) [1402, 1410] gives 0.03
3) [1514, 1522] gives 0.01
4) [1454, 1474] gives -0.05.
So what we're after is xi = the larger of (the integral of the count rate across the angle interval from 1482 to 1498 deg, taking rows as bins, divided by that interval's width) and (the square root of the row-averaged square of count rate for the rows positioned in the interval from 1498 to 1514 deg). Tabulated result 2.08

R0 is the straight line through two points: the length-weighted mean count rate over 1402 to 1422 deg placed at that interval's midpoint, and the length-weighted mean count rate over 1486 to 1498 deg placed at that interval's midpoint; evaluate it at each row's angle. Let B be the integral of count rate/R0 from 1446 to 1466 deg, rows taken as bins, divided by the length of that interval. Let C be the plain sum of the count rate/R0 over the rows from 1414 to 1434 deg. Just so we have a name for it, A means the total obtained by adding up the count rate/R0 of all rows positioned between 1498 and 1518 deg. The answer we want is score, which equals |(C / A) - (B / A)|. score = 0.787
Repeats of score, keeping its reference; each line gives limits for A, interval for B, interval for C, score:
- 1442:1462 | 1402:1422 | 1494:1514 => 0.791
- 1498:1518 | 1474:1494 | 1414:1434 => 0.798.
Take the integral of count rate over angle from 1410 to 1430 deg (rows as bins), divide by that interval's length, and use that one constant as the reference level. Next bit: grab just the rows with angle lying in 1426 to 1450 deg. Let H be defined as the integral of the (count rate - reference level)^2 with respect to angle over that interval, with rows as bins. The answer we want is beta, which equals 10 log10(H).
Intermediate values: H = 0.2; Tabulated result -7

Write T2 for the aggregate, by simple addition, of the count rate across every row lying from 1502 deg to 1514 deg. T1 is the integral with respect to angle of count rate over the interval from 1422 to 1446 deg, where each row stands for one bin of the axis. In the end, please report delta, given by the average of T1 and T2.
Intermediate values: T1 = 53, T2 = 6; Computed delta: 29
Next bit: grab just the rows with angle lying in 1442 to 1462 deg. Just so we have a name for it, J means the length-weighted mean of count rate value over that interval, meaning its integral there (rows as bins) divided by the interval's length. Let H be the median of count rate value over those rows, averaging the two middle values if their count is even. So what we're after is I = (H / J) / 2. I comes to 0.496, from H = 2.19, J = 2.21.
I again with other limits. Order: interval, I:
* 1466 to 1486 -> 0.506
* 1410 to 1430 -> 0.498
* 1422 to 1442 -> 0.496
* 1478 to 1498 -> 0.495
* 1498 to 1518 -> 0.499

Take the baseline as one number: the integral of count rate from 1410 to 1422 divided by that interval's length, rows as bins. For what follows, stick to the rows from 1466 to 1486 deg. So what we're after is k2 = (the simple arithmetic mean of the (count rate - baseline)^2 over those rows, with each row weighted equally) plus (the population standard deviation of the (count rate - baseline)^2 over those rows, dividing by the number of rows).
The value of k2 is 0.045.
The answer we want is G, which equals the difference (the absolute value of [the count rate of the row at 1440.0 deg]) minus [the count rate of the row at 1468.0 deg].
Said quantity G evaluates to 0.02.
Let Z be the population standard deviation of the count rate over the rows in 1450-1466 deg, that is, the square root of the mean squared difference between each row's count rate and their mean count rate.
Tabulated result 0.074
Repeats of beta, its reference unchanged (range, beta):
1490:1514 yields -1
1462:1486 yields 0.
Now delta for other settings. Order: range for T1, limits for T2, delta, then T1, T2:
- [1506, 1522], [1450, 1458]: 19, 33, 5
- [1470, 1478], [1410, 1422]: 11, 16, 7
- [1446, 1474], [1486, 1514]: 37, 60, 14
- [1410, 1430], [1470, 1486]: 26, 45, 8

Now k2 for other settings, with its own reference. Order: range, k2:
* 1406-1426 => 0.019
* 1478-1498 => 0.044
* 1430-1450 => 0.010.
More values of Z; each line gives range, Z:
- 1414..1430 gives 0.089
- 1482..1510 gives 0.046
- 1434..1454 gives 0.061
